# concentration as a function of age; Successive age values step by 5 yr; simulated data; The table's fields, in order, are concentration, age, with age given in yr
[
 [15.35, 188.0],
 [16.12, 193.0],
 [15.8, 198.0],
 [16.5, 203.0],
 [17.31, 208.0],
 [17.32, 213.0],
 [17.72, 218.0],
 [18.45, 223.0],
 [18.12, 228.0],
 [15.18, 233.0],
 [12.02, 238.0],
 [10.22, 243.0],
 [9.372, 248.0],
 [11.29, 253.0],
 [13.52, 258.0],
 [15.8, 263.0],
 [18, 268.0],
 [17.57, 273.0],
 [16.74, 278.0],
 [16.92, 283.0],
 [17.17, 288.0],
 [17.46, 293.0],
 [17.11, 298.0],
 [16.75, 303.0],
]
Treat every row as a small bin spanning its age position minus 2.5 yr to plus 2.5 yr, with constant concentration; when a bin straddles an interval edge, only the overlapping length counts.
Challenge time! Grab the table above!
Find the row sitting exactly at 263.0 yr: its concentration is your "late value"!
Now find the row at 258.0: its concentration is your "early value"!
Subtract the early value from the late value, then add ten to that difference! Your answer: 12.3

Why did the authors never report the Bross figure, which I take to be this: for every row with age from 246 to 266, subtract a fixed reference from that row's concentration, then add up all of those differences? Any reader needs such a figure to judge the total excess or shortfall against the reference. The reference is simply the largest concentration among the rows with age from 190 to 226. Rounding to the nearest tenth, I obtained -23.8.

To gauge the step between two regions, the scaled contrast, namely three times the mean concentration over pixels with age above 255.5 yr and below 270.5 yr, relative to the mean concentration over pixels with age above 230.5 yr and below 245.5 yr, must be 3.8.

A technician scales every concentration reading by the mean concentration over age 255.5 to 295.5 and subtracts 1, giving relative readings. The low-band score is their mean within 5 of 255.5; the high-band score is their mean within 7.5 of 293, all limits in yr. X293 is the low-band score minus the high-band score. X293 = -0.29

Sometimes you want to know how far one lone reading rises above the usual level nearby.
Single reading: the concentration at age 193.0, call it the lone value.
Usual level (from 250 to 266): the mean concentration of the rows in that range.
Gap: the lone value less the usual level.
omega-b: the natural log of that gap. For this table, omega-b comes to 0.9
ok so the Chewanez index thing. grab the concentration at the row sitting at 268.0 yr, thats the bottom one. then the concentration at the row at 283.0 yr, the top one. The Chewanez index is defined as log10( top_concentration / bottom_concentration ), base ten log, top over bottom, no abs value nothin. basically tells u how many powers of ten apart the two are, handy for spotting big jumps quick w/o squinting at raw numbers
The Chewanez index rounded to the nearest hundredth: -0.03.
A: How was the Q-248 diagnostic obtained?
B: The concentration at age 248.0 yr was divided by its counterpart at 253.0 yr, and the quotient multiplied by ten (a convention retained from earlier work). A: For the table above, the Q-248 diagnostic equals 8.3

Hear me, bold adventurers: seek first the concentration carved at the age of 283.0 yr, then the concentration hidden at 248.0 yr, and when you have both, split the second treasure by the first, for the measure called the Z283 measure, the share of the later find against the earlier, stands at 0.6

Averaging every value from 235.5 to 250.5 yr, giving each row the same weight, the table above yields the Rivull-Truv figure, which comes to 10.5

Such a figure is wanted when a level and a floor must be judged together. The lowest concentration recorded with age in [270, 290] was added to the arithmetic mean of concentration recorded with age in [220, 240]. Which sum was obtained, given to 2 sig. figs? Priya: 33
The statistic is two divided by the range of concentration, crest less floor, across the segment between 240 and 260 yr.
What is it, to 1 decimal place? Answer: 0.5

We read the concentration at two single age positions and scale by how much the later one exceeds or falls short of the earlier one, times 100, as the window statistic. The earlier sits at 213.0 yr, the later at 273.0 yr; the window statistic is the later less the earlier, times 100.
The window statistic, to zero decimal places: 25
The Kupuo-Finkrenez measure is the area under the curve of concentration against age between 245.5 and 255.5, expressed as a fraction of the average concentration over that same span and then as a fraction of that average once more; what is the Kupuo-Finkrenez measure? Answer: 1.0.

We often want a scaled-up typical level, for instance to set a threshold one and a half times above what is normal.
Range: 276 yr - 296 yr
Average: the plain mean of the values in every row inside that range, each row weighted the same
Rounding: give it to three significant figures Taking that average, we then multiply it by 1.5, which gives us 25.6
